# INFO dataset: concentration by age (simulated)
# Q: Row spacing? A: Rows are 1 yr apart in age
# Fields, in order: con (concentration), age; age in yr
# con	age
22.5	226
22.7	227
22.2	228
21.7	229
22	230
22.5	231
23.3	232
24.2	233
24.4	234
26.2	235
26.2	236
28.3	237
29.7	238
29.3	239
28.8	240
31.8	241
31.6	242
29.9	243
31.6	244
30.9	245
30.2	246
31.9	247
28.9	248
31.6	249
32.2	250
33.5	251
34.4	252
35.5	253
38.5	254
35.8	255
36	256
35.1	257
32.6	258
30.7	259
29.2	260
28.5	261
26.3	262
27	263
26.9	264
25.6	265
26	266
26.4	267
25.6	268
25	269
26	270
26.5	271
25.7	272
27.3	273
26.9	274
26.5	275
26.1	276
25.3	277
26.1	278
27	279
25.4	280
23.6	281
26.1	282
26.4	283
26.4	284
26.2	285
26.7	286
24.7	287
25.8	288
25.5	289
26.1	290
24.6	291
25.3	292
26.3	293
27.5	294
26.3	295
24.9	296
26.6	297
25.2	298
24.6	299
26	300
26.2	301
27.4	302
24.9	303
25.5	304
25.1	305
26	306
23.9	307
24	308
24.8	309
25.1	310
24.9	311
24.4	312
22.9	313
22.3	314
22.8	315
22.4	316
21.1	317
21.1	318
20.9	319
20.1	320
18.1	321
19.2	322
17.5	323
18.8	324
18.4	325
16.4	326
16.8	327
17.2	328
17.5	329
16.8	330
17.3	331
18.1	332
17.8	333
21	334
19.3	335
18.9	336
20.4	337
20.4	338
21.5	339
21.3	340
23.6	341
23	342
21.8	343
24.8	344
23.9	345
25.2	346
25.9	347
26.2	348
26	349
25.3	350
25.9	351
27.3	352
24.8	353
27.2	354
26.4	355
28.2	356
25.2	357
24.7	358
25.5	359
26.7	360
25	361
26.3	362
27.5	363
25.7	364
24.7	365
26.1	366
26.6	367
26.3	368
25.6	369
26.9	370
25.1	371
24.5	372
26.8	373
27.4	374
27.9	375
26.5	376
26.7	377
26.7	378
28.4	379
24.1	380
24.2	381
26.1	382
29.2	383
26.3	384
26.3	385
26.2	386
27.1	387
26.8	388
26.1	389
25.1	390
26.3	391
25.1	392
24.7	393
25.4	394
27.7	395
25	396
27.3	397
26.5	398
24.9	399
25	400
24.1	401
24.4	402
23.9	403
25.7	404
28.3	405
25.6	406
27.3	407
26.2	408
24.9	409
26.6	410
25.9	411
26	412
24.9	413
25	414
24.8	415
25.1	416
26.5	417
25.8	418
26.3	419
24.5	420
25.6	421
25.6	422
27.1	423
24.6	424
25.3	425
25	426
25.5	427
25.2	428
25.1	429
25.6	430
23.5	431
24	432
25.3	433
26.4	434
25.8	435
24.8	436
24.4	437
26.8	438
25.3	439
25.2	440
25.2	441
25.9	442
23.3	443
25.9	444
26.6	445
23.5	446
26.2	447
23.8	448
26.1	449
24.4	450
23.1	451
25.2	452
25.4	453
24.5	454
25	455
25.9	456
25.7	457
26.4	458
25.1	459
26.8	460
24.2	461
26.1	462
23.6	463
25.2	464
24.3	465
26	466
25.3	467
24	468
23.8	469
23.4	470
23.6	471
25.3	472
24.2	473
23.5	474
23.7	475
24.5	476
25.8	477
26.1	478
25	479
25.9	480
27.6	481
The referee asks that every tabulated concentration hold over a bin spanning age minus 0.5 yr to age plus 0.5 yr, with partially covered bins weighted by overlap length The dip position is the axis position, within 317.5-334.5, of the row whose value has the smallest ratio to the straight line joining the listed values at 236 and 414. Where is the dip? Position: 326 yr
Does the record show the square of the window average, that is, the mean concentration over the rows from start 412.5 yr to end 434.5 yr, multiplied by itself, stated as 640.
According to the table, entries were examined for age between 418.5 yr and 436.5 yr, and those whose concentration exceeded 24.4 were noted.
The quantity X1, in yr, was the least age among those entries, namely 419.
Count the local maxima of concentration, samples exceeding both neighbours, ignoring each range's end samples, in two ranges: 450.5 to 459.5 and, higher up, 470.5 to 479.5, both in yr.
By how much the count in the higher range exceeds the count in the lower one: -1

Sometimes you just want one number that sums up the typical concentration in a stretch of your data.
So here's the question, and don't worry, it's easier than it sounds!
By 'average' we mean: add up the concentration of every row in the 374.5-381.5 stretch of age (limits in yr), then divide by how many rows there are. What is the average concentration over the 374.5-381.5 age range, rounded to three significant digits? 26.4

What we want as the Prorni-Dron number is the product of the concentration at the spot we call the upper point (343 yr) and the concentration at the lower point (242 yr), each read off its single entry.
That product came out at 689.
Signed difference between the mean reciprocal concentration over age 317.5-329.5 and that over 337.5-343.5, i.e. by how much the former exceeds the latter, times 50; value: 0.43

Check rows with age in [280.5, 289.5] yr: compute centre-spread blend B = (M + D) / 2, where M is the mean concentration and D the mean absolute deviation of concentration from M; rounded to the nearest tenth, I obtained 13.2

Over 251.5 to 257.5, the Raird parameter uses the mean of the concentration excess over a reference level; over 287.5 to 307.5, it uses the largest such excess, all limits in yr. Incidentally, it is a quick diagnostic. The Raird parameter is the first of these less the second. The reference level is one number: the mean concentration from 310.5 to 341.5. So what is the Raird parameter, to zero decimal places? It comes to 8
